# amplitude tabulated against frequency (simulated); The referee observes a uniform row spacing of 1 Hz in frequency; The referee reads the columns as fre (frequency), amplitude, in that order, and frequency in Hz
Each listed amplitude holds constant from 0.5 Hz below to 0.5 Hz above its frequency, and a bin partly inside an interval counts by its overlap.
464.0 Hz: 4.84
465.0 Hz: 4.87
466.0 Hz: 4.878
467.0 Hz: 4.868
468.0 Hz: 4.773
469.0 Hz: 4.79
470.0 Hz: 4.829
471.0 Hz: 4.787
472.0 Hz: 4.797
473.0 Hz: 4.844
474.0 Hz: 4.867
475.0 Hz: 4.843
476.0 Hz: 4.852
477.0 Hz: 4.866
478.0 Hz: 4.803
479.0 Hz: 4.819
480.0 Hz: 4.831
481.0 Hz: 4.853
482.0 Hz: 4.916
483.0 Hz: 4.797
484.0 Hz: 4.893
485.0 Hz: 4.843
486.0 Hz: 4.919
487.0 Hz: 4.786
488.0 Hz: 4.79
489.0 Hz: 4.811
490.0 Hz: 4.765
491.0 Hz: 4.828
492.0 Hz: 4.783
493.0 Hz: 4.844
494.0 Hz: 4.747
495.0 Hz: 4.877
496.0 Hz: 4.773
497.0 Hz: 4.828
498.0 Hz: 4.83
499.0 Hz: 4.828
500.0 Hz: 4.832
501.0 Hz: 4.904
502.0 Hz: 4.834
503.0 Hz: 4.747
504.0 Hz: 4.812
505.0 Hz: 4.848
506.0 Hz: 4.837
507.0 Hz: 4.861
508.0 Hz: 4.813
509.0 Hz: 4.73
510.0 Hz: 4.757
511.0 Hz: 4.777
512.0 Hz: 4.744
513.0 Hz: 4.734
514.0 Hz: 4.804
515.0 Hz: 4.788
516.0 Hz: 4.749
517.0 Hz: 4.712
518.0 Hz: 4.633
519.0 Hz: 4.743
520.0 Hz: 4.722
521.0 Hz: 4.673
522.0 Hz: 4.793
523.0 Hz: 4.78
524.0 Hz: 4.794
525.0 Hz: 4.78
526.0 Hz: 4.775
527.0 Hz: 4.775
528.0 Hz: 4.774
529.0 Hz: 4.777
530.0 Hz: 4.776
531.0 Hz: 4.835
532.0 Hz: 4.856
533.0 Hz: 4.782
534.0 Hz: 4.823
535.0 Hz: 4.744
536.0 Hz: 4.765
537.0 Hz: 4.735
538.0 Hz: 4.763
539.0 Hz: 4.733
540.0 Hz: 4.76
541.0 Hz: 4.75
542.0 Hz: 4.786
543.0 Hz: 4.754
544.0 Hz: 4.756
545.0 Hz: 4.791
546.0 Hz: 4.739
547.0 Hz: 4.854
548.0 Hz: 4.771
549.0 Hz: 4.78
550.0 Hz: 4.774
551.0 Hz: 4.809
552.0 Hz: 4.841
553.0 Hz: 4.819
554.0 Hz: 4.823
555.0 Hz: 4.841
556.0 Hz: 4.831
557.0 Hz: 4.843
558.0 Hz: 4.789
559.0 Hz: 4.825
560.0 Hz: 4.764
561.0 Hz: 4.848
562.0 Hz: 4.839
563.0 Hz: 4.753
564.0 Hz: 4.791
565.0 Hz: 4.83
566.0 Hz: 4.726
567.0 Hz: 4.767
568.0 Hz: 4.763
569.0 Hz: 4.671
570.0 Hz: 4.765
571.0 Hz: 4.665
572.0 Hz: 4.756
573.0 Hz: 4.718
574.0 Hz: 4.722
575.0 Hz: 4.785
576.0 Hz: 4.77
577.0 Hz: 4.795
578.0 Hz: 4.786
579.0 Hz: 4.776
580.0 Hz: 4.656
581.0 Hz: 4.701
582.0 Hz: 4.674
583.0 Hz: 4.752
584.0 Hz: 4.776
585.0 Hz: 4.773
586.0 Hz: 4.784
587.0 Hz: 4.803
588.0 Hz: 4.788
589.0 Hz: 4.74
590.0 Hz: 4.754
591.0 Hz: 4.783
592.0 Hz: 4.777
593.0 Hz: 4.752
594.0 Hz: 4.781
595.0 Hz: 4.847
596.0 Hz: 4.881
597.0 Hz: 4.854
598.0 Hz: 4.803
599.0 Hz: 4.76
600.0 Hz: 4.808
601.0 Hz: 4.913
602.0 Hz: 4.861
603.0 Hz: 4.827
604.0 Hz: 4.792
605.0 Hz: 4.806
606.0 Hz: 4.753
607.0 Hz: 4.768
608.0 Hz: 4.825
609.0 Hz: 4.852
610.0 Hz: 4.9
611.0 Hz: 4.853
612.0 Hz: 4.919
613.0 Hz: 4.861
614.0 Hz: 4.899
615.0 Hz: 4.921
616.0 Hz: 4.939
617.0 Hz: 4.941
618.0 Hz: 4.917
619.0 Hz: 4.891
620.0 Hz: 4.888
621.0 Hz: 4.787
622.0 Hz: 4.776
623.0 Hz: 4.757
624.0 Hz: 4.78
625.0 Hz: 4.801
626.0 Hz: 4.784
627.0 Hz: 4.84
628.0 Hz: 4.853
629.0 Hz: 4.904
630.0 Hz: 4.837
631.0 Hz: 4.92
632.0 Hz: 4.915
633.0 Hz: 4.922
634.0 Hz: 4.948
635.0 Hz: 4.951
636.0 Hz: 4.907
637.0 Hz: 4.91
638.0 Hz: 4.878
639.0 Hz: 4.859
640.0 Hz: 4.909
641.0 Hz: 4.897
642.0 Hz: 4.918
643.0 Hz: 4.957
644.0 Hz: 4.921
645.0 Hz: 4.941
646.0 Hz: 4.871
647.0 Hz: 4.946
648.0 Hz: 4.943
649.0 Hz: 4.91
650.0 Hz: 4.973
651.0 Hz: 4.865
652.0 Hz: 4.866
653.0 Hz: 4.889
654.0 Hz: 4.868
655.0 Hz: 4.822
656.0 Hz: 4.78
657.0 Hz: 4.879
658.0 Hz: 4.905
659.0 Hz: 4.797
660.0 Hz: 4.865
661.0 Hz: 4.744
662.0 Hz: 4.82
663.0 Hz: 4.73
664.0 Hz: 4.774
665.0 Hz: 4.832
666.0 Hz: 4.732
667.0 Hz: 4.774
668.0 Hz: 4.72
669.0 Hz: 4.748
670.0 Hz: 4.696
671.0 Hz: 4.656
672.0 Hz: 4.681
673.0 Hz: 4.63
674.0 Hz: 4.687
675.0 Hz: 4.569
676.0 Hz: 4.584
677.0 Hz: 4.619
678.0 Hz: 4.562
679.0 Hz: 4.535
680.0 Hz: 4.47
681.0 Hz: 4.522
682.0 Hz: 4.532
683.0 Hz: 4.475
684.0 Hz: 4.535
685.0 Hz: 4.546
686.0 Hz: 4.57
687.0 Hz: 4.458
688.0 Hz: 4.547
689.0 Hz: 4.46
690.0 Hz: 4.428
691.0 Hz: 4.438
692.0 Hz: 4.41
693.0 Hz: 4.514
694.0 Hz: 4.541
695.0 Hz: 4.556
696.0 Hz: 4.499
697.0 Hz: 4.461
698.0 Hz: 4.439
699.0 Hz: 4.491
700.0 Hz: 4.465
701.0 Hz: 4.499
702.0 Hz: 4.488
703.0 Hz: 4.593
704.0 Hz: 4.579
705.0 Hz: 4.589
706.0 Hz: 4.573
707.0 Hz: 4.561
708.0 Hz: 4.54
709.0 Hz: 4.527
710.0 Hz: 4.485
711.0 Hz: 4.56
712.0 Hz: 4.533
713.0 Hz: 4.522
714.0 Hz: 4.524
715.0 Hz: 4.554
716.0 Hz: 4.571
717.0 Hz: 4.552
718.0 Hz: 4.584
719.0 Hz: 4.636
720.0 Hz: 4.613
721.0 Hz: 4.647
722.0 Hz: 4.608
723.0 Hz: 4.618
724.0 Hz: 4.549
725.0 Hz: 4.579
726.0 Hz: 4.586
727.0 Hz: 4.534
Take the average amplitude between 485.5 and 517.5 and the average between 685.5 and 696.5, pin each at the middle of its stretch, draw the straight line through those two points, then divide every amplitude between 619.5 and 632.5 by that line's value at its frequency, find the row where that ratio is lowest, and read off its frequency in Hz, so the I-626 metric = 623.0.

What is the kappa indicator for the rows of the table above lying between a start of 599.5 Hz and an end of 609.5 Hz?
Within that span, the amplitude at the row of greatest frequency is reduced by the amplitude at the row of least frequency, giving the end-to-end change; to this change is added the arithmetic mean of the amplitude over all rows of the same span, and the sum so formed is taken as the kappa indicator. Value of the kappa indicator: 4.86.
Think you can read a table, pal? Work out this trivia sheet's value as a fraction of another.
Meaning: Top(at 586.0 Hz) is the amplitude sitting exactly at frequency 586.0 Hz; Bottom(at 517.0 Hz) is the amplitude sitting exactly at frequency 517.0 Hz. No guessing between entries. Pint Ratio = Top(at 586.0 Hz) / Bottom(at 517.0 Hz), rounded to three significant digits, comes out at 1.02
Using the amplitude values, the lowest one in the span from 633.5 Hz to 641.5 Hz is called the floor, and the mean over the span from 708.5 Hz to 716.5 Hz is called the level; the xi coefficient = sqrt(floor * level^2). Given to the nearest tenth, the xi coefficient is 10.0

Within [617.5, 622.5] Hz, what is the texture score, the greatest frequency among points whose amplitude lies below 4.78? 622.0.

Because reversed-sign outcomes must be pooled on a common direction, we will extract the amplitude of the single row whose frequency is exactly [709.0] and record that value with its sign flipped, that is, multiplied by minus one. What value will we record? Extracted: -4.53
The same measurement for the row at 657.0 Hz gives -4.88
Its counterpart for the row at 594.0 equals -4.78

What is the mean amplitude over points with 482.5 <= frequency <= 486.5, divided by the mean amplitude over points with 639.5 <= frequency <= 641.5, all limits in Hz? 0.99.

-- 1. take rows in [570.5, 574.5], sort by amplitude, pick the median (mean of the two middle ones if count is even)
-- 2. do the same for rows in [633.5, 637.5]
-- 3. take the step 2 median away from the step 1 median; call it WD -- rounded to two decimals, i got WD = -0.21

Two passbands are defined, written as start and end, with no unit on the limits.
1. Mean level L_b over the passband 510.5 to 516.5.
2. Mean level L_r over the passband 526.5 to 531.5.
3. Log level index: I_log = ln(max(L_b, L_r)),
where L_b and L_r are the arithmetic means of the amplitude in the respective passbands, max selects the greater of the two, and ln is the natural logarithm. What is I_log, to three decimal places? 1.566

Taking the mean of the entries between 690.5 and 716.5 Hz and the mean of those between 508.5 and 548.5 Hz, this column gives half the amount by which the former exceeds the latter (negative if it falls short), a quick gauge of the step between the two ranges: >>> -0.12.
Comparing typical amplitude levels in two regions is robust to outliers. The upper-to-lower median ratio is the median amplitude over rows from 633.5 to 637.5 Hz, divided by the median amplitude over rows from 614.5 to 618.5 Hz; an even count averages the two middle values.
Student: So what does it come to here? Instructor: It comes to 1.00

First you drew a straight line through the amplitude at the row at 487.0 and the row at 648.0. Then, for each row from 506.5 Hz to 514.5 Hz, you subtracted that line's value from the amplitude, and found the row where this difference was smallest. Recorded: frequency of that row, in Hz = 509.0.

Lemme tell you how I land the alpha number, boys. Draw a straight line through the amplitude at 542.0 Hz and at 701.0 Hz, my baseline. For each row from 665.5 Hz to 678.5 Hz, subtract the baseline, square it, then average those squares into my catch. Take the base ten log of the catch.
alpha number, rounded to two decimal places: -1.77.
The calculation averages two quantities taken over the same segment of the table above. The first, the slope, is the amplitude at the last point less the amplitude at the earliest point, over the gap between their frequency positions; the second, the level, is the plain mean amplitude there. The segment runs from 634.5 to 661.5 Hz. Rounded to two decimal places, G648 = 2.44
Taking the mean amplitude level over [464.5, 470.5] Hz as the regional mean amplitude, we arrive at 4.83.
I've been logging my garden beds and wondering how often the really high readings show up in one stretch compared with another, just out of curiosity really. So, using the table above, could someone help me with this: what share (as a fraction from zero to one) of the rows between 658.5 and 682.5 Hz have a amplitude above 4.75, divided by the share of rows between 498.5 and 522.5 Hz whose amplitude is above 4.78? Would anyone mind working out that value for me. 0.5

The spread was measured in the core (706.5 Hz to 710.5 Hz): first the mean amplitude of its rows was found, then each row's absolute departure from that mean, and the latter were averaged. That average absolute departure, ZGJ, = 0.022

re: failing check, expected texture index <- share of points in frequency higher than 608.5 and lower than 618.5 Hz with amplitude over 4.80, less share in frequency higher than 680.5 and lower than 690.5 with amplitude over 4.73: 1.0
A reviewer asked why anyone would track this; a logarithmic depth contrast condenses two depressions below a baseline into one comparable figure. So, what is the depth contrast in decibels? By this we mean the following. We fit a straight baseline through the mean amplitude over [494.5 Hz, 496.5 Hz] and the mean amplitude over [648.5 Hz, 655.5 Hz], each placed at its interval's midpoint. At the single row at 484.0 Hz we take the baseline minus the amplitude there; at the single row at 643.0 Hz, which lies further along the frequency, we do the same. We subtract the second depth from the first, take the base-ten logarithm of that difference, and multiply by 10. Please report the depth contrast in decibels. -24.8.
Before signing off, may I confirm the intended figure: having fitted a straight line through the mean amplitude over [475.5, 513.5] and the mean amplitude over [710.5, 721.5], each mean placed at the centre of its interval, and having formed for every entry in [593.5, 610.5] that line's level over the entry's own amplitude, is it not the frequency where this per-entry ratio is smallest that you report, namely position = 601.0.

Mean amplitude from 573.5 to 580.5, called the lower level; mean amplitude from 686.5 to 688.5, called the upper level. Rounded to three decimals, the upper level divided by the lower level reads 0.947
